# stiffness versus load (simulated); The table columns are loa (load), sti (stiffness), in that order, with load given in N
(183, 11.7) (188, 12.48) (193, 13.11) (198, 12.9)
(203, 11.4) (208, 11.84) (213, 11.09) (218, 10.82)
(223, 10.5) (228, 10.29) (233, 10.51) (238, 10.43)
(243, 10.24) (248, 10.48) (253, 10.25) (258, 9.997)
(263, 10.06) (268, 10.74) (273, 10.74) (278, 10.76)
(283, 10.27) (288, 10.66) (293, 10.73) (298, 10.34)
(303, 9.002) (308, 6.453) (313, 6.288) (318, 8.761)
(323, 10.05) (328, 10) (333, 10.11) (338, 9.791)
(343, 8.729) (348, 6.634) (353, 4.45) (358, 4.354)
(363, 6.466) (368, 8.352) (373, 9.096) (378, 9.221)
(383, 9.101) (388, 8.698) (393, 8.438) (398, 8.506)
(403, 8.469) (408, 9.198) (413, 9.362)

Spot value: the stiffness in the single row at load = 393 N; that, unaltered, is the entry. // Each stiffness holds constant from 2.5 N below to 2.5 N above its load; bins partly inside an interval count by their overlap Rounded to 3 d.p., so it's 8.438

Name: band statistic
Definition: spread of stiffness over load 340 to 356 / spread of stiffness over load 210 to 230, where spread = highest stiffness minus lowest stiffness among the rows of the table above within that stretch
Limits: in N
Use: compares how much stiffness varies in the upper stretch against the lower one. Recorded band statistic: 5.3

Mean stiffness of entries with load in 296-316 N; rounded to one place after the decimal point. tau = 8.0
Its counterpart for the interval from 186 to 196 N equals 12.8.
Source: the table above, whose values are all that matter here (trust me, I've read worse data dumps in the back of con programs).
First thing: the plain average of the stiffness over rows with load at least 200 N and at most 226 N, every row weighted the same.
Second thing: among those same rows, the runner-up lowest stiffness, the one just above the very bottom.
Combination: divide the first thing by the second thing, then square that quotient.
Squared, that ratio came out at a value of 1.06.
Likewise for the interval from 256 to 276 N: 1.07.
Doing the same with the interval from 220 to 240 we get 1.00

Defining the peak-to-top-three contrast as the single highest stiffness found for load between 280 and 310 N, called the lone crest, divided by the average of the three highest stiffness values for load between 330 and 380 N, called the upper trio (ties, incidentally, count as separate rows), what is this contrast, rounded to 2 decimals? 1.11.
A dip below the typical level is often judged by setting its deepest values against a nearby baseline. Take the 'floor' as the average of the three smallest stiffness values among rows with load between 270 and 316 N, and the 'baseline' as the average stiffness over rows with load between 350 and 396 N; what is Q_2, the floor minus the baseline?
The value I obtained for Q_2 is -0.33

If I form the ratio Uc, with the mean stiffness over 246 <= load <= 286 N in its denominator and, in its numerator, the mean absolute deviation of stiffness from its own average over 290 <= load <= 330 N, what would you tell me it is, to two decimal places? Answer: 0.13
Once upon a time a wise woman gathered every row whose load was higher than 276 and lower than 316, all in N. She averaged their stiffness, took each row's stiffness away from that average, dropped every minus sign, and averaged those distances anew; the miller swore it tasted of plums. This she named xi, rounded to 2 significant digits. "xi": 1.5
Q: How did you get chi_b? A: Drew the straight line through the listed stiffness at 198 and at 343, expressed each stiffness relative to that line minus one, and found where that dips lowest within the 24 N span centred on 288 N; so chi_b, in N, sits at 283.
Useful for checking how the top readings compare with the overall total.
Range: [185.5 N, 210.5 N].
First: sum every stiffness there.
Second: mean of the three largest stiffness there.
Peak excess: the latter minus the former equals -49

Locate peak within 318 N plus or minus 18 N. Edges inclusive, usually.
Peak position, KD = 333 N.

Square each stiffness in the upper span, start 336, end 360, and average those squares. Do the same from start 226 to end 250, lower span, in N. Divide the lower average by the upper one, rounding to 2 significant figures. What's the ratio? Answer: 2.1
